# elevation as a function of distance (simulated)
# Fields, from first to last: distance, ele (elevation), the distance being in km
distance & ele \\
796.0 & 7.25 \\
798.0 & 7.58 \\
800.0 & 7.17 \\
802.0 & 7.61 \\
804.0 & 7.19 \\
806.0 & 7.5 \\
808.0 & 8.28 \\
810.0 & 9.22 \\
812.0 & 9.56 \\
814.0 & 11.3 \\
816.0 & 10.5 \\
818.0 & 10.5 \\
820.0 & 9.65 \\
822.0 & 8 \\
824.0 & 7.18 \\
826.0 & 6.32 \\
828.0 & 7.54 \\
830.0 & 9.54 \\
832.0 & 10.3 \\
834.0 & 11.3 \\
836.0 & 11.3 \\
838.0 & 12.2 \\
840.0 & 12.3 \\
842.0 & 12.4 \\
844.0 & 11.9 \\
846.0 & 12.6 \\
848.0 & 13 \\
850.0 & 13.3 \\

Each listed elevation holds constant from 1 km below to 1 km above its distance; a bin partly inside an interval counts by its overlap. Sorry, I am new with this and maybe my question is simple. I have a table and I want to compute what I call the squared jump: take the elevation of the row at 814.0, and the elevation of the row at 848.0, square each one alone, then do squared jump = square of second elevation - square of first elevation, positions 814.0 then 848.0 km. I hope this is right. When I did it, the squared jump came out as 41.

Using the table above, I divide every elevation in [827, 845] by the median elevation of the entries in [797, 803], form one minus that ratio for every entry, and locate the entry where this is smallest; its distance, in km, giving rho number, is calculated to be 842.0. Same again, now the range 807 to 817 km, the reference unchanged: 814.0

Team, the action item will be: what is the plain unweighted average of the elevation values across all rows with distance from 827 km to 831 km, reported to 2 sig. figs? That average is 8.5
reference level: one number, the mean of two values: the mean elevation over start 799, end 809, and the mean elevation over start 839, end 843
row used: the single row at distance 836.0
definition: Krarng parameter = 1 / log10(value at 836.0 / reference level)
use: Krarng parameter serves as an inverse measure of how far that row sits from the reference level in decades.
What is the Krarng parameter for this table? 18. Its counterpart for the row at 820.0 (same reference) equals -75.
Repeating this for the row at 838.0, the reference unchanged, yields 11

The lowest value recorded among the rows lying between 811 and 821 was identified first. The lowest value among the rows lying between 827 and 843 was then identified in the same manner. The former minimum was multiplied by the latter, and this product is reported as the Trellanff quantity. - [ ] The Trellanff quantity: 72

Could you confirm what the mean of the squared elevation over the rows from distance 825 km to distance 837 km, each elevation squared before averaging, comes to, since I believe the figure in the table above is 92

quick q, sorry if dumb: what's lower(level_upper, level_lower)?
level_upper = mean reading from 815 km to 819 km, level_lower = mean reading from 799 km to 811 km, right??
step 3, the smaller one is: 7.8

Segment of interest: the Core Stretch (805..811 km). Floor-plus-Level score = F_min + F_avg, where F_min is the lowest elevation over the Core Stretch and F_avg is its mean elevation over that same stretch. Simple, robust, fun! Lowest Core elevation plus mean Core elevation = 15.8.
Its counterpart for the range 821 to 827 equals 13.5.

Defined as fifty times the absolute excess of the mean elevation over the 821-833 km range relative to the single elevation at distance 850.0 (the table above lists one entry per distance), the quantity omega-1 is 258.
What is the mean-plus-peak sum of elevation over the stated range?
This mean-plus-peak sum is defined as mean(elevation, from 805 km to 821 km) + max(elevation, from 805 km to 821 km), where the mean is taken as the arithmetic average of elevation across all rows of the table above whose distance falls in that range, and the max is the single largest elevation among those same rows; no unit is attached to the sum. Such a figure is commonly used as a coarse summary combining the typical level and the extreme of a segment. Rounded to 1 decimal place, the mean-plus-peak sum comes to 20.9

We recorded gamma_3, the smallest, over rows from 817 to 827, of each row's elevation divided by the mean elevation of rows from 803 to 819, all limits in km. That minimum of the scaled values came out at 0.68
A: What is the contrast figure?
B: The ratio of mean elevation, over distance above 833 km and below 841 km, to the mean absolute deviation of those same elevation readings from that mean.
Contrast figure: 24.8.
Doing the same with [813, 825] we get 7.4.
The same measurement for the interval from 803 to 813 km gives 10.0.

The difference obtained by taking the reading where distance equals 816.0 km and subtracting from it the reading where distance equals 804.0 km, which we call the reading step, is 3.3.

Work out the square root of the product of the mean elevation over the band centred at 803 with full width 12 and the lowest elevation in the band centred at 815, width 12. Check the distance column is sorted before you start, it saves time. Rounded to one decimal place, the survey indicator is 8.3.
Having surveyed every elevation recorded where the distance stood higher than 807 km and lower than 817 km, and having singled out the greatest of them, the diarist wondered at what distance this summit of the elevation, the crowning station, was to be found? 814.0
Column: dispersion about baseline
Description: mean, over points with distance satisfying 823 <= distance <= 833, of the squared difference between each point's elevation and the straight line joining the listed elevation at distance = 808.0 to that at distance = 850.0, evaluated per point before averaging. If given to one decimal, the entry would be 7.7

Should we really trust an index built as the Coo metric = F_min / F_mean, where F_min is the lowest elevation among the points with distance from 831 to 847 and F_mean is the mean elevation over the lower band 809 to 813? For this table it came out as 1.10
